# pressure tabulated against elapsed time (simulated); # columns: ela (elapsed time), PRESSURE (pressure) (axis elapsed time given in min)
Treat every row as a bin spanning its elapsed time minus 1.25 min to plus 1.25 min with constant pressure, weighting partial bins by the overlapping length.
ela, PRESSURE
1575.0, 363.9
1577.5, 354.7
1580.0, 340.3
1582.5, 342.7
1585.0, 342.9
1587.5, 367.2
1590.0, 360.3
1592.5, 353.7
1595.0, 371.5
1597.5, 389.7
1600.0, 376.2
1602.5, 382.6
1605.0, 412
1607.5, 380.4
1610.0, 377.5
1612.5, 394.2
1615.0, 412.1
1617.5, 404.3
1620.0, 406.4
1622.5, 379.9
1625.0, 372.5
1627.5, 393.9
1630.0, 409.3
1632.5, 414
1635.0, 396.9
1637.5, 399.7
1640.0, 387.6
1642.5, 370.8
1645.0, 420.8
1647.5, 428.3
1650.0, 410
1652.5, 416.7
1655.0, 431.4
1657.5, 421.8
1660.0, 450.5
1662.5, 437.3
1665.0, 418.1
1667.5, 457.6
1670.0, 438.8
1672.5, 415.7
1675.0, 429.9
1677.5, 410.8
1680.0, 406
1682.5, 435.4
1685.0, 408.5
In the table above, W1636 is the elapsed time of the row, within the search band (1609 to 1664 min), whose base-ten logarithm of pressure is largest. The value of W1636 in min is 1660.0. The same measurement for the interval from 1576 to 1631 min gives 1615.0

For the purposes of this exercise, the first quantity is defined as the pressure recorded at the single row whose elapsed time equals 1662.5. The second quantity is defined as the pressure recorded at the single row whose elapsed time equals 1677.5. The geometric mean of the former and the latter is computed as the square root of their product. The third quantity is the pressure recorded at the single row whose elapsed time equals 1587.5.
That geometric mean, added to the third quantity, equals 791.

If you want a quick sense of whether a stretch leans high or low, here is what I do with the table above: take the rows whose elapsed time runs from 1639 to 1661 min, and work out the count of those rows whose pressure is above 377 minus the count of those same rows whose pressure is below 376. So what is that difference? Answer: 7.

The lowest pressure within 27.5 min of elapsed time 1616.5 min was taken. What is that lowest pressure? 353.7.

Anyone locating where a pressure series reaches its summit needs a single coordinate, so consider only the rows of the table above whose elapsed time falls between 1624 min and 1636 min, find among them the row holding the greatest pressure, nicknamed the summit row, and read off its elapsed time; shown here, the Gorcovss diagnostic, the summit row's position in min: 1632.5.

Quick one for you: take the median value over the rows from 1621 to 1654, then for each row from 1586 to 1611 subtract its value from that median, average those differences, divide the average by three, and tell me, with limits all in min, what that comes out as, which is 8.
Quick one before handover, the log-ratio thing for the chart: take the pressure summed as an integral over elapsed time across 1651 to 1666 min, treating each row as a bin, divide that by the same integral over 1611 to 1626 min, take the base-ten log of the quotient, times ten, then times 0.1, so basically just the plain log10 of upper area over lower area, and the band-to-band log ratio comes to 0.036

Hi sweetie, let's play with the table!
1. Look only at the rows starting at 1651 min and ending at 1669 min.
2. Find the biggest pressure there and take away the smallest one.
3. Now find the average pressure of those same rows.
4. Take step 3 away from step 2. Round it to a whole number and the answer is -392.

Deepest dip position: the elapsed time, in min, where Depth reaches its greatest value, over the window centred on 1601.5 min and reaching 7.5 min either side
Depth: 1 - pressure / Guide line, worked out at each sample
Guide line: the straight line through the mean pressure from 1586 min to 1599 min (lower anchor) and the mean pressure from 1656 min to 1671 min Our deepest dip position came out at 1607.5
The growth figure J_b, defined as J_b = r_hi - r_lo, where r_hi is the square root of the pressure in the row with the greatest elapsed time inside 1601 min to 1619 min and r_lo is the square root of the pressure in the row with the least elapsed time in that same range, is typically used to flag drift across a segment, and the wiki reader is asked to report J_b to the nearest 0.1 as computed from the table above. 0.5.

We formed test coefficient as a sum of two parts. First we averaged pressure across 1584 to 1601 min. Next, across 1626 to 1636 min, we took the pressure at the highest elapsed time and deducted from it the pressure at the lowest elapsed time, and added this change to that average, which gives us 369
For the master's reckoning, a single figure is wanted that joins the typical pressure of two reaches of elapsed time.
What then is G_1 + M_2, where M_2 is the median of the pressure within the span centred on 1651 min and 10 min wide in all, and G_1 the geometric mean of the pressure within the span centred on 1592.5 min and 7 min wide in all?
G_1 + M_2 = 784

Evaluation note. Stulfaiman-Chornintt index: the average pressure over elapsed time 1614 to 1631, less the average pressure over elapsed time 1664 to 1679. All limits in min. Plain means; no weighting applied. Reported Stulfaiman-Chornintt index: -32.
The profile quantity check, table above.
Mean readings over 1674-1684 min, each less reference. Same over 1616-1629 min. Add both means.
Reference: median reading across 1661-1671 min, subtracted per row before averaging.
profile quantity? -64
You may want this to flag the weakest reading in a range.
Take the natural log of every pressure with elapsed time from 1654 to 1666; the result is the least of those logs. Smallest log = 6.04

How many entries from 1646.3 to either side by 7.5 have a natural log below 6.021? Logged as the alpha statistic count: 3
